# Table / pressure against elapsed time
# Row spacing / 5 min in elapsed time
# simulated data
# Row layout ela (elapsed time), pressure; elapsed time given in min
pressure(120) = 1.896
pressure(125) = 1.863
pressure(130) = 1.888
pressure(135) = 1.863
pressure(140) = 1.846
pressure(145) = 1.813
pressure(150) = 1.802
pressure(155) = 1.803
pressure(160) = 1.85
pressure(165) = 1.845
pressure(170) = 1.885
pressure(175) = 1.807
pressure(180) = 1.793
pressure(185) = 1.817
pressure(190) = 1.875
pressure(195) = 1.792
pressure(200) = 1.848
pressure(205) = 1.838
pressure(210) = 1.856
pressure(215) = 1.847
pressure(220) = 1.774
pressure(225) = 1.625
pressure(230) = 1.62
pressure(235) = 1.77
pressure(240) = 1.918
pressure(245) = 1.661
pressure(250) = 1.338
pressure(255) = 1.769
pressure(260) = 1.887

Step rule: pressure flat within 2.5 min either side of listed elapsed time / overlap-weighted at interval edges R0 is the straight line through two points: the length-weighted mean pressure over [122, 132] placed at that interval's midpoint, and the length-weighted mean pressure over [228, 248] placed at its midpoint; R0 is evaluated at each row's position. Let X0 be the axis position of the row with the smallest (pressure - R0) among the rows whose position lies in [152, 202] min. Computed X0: 155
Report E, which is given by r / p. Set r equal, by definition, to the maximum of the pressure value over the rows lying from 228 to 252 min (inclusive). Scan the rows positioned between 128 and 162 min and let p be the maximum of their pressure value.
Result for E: 1.02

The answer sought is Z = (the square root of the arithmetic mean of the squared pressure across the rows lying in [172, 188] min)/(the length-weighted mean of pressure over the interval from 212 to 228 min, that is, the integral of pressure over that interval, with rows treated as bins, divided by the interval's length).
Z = 1.03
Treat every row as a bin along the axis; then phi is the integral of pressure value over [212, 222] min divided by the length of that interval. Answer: 1.81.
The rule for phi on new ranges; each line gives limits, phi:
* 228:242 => 1.77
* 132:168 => 1.83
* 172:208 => 1.83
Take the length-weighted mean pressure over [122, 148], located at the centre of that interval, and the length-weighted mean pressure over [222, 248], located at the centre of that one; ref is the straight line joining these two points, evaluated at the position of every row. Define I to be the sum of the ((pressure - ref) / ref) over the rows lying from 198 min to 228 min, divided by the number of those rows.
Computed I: 0.030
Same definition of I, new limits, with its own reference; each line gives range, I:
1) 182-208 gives 0.037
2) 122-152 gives -0.003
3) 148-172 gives 0.010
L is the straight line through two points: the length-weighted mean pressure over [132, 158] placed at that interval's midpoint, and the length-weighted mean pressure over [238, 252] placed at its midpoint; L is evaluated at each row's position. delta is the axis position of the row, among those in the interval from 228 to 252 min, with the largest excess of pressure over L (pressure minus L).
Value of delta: 240 min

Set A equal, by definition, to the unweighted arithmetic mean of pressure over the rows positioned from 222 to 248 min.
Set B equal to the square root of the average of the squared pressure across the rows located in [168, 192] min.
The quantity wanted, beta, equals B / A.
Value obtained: 1.07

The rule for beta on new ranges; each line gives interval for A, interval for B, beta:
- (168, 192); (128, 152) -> 1.00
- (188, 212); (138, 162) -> 0.99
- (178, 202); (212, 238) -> 0.95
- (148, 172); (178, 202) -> 0.99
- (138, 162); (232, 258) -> 0.93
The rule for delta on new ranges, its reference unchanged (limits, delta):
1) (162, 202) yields 190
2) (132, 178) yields 170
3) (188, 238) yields 215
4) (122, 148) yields 130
